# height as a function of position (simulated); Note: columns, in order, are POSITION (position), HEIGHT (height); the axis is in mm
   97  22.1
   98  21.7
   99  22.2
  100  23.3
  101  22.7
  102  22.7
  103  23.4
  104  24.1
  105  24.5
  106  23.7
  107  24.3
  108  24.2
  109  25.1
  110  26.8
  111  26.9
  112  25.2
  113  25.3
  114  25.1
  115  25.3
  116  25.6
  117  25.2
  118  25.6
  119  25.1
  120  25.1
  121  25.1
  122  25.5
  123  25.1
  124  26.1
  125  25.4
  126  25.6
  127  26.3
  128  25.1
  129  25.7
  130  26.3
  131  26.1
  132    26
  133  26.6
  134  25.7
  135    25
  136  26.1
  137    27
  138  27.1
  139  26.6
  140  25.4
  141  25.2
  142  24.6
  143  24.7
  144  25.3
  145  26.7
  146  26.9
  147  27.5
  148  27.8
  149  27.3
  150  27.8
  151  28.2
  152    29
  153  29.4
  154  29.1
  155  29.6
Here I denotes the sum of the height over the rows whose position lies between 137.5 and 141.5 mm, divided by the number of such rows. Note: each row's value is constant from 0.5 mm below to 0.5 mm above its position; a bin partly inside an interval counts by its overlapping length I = 26.1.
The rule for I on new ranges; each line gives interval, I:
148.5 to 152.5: 28.1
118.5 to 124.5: 25.3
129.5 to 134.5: 26.1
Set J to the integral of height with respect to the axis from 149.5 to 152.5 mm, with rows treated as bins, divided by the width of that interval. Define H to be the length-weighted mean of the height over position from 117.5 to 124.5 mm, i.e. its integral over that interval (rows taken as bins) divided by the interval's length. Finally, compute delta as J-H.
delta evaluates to 3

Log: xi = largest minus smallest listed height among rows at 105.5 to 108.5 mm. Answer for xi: 0.6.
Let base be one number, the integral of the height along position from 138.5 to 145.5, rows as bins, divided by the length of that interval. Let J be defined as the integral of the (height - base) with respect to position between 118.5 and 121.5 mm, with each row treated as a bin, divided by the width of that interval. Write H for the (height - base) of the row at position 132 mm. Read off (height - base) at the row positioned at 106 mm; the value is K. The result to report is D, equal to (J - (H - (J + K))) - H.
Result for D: -3.6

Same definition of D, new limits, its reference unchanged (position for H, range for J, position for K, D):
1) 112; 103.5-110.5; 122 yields -1.1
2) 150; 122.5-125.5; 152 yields -1.0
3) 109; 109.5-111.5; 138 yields 5.1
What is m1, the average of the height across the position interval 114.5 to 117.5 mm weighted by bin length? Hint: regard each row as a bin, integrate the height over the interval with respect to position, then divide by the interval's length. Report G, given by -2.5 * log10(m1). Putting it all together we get -3.51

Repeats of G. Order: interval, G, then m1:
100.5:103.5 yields -3.40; 22.9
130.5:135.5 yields -3.53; 25.9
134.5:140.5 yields -3.55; 26.2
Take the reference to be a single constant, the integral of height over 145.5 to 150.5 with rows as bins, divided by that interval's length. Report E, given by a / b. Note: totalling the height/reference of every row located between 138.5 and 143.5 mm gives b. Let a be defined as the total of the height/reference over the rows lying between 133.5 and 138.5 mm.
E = 1.03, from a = 4.77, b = 4.61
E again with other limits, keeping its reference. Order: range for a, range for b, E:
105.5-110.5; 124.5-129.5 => 0.97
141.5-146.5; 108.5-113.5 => 0.99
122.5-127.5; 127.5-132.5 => 0.99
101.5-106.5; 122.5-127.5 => 0.92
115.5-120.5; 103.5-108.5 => 1.05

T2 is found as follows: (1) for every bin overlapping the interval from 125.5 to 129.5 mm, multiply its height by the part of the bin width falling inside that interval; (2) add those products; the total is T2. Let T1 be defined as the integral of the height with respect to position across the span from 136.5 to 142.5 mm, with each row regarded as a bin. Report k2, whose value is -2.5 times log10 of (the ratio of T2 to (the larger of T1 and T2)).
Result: 0.5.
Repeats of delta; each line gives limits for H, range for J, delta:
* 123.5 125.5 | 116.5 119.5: 0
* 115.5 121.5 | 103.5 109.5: -1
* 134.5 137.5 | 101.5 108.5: -2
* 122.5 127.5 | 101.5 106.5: -2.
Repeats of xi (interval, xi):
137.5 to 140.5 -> 1.7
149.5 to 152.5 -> 1.2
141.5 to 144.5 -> 0.7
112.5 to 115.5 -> 0.2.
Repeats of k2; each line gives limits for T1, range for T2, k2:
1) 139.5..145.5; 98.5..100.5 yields 1.3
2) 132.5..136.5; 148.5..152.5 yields 0.0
